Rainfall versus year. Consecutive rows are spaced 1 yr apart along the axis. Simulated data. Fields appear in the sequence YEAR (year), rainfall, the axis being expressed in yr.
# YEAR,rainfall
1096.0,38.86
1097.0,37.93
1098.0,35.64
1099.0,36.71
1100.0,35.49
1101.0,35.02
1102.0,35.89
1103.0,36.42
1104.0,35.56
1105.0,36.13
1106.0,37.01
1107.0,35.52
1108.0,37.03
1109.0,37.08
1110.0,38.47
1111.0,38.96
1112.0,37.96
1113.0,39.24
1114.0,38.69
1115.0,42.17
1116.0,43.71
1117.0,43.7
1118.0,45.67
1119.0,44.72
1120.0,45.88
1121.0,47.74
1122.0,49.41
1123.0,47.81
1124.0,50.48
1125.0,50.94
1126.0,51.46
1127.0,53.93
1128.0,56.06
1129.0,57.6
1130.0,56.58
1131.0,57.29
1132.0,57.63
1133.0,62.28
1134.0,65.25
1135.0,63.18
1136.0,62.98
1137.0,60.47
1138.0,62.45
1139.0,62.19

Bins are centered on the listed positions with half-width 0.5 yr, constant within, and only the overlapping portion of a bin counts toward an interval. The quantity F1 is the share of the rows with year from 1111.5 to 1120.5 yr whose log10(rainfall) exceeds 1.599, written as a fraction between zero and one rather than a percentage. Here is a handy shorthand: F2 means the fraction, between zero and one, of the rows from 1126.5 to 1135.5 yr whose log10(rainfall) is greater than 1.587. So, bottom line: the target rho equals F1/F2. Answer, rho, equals 0.7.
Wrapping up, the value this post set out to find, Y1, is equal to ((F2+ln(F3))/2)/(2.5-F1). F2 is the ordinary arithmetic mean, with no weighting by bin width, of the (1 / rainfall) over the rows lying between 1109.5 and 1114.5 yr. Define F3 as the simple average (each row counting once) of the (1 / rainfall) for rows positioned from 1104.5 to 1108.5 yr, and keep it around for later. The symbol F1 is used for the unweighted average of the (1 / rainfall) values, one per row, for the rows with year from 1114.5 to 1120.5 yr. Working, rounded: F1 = 0.0226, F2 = 0.0259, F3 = 0.0275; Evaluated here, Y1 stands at -0.720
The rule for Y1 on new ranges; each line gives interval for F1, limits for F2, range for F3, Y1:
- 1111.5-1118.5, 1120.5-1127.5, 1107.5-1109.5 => -0.726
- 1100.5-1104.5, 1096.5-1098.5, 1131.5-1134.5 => -0.828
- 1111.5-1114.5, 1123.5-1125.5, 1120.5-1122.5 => -0.781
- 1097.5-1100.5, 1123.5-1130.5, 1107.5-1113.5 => -0.732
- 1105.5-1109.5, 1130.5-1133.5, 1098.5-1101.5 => -0.720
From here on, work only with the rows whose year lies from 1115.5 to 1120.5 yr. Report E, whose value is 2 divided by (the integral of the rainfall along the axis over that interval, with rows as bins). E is 0.0089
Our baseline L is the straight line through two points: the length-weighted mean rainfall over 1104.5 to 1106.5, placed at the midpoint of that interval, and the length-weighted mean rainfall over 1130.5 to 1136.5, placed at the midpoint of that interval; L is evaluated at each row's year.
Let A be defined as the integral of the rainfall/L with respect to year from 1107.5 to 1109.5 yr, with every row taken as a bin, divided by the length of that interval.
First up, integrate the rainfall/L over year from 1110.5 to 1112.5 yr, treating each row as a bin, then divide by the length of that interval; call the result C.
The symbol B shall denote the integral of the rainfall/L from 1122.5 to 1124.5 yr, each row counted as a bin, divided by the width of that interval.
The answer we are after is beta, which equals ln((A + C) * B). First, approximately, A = 0.94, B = 0.935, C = 0.918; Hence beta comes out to 0.55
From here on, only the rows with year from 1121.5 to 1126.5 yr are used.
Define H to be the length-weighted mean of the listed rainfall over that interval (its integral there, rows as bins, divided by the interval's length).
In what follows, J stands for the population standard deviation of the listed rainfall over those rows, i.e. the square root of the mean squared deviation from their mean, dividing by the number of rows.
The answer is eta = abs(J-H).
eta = 49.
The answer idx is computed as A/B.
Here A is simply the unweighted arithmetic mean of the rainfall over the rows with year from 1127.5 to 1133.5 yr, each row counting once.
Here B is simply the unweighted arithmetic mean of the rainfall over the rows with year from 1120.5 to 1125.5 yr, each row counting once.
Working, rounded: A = 58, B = 49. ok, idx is 1.18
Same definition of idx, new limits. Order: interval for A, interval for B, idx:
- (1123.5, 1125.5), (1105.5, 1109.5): 1.38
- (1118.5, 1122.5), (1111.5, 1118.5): 1.13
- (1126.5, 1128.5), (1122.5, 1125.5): 1.11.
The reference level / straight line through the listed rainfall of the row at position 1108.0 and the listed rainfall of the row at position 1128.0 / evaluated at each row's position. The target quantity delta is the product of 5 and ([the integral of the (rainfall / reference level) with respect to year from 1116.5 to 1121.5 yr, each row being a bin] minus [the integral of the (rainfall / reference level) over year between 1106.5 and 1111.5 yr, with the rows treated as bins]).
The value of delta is -0.7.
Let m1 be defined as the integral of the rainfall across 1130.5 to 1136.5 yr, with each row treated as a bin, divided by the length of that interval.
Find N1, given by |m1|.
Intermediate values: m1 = 61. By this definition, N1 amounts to 61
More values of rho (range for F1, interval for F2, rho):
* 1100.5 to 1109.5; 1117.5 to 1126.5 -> 0.0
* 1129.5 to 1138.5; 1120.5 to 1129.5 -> 1.0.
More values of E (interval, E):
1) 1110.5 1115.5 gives 0.0102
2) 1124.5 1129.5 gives 0.0074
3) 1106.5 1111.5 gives 0.0107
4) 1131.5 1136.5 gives 0.0064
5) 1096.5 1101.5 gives 0.0111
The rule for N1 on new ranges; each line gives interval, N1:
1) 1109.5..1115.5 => 39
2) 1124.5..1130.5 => 54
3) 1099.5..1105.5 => 36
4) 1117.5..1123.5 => 47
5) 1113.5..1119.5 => 43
